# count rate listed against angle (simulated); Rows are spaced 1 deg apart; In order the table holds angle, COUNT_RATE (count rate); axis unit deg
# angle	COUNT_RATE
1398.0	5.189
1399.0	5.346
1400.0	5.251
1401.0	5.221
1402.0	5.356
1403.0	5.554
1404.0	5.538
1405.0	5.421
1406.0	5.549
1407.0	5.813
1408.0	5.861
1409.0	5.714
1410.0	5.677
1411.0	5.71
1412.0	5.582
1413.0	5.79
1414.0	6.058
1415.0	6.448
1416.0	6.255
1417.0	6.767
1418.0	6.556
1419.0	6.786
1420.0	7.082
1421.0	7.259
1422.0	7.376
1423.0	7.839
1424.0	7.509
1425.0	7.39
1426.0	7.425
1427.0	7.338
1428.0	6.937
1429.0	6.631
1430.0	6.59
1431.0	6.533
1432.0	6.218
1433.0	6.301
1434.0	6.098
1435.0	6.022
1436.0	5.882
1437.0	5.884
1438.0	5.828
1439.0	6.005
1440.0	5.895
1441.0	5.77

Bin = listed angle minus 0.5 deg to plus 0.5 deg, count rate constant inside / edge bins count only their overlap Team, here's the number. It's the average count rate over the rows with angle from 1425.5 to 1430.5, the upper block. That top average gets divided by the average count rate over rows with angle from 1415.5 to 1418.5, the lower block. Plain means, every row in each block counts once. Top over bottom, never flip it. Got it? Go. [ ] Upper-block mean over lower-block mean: 1.07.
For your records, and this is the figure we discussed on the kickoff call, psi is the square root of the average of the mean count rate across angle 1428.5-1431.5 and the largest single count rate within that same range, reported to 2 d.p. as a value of 2.57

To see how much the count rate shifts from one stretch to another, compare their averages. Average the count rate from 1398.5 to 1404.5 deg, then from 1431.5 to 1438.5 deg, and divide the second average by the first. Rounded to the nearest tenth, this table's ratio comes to 1.1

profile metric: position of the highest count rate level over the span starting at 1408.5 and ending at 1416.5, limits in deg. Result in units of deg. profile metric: 1415.0 deg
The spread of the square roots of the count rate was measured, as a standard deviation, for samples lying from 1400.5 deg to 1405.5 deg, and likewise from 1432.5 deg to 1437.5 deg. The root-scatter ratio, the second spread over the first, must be 1.2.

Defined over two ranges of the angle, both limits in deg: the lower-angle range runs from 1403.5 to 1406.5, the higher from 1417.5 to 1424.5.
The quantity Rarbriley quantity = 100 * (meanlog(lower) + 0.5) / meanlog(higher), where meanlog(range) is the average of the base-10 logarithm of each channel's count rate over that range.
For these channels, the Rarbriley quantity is 145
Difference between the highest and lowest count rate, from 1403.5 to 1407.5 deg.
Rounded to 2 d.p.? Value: 0.39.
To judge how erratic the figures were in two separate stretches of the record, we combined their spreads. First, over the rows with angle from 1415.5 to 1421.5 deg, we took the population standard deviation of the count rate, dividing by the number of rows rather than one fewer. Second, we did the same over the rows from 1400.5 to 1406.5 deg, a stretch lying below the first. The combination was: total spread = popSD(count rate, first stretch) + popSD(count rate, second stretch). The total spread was 0.45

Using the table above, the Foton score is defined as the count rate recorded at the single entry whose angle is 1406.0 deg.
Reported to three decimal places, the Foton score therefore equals 5.549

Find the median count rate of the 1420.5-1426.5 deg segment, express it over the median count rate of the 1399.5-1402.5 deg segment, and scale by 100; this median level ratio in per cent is 141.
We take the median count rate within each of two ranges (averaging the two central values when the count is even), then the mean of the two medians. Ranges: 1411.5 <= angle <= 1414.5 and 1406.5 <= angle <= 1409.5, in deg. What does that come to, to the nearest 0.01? 5.80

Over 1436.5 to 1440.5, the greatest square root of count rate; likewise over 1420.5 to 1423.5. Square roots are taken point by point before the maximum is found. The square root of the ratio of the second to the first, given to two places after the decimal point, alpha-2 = 1.07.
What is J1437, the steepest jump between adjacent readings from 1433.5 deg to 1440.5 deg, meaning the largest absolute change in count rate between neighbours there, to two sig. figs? 0.18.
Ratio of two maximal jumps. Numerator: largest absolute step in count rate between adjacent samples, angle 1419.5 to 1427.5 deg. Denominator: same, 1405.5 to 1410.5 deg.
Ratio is 1.8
